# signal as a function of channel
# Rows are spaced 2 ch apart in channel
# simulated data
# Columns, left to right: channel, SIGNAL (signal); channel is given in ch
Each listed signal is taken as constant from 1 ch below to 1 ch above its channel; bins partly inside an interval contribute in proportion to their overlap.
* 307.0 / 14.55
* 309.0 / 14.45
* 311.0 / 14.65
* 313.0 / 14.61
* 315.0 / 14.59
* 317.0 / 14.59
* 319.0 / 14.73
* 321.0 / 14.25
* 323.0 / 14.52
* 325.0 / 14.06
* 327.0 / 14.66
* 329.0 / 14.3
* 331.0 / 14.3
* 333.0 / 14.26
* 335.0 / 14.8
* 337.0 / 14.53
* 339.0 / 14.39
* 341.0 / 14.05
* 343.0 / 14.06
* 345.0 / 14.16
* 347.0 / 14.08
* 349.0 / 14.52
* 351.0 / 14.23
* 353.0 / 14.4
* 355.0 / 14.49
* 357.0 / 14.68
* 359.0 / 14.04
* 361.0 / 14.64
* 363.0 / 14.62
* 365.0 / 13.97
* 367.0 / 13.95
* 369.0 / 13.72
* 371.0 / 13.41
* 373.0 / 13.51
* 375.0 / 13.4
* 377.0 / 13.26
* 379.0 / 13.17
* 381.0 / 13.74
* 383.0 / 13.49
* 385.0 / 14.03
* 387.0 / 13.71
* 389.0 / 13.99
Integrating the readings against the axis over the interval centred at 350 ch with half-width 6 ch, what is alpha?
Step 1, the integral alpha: 172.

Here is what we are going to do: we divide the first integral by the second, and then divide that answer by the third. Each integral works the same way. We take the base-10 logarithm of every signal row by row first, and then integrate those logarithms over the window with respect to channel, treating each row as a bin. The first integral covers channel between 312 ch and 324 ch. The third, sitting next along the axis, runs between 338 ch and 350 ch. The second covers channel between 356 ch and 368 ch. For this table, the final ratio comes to 0.0727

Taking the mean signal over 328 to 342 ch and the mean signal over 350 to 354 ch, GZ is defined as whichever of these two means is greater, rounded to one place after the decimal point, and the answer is 14.4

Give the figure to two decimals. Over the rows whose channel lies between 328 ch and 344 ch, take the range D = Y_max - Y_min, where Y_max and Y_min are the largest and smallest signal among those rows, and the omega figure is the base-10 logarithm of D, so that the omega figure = -0.12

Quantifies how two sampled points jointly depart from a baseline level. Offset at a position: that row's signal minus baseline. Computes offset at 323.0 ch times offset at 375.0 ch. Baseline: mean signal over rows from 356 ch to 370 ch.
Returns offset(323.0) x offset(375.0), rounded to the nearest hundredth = -0.24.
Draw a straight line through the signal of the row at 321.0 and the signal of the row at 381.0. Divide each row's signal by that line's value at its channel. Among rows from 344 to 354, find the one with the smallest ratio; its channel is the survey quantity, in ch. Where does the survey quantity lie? 347.0 ch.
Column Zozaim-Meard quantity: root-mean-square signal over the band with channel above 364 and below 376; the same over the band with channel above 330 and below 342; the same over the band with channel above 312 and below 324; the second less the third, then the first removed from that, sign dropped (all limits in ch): 13.8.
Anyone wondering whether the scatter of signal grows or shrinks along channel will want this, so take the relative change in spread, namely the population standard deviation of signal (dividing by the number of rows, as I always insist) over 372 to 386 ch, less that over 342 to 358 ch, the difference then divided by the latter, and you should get 0.27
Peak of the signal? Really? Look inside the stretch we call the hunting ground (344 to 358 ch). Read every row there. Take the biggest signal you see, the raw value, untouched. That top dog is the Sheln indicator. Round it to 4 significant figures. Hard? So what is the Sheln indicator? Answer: 14.68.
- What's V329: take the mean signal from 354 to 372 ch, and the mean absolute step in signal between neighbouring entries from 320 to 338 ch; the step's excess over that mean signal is -13.9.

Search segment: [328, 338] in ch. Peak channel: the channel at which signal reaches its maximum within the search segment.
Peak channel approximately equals 335.0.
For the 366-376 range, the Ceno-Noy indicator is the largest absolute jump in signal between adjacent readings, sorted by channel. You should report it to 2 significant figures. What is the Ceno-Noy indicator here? 0.31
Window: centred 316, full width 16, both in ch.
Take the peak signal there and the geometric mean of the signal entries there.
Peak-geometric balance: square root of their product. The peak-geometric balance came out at 14.6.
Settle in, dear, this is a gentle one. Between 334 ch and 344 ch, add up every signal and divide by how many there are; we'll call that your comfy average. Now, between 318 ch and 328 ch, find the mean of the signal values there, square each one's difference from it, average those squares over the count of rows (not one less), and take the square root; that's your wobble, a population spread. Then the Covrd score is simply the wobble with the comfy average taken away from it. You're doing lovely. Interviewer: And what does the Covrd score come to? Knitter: -14.11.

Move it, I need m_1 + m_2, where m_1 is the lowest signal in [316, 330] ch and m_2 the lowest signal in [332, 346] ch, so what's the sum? 28.1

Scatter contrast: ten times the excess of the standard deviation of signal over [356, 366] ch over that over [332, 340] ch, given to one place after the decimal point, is 1.2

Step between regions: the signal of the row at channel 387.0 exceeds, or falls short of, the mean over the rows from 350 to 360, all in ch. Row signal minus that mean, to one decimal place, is -0.7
